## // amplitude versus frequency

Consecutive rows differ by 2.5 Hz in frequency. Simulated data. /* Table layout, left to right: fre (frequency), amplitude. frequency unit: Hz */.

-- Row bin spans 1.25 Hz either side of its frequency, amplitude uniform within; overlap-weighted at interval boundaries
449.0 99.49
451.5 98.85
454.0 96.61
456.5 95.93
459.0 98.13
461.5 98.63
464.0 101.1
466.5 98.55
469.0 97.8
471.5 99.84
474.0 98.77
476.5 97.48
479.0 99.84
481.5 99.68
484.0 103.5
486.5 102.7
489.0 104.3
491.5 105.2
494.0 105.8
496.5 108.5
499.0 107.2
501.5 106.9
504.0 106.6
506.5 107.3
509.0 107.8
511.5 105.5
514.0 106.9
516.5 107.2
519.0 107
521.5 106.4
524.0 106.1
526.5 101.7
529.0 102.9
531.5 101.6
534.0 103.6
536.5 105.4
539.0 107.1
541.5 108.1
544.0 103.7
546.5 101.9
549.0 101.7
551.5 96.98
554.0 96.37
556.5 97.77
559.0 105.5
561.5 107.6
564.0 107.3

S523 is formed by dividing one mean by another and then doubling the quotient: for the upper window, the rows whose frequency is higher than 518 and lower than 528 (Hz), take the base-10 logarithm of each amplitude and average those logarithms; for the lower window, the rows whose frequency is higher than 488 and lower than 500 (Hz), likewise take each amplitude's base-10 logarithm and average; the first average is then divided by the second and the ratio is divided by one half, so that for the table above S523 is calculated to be 2.00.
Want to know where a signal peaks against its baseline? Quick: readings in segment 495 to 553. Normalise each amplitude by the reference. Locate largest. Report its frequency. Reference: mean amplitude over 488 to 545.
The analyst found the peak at 496.5 Hz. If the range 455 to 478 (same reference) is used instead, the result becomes 464.0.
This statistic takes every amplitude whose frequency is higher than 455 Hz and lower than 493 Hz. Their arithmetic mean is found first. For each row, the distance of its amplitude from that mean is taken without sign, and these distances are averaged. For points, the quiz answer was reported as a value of 2.2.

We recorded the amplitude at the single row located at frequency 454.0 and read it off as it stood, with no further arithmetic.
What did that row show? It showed 96.61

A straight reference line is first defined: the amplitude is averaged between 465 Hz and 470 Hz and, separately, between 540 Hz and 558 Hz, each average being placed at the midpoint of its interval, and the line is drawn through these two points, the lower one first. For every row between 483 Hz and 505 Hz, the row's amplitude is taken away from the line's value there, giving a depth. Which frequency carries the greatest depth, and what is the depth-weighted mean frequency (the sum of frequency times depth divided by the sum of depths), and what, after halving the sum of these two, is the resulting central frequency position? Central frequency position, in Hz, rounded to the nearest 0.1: 490.9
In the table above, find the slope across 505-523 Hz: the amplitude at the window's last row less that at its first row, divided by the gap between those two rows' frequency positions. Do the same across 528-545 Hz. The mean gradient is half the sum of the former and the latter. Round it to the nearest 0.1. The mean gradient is 0.0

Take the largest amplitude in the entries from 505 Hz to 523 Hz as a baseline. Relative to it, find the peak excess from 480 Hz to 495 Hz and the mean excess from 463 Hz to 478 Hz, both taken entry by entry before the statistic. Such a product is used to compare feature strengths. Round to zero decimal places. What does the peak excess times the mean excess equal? 18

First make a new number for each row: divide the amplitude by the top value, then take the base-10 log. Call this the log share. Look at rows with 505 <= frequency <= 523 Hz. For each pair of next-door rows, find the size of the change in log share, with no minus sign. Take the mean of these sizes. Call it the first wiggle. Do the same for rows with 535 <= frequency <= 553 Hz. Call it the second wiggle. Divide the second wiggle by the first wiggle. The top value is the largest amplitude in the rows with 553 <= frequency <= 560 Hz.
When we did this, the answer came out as 2.7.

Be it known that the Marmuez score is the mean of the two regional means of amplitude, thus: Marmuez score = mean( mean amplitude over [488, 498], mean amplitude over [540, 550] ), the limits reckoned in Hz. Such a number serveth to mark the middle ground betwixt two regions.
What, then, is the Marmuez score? 105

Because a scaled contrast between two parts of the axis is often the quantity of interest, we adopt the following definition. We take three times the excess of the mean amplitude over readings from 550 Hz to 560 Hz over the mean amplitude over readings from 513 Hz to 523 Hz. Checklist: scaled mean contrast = -23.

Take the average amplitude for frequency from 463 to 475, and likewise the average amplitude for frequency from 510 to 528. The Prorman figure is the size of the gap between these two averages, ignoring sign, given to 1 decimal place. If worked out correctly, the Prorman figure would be 6.6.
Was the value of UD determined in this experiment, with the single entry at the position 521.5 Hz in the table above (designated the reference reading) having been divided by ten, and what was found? 10.6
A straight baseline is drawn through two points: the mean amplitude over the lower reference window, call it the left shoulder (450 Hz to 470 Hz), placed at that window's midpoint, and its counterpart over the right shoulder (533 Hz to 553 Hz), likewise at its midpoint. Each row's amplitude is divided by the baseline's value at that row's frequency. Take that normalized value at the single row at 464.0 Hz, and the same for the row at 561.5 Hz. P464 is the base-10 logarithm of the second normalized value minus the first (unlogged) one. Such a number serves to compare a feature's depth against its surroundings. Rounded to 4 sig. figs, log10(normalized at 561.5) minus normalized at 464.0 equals -1.015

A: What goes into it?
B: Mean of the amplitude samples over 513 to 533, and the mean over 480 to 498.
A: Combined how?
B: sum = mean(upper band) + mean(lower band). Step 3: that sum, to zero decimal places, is 209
